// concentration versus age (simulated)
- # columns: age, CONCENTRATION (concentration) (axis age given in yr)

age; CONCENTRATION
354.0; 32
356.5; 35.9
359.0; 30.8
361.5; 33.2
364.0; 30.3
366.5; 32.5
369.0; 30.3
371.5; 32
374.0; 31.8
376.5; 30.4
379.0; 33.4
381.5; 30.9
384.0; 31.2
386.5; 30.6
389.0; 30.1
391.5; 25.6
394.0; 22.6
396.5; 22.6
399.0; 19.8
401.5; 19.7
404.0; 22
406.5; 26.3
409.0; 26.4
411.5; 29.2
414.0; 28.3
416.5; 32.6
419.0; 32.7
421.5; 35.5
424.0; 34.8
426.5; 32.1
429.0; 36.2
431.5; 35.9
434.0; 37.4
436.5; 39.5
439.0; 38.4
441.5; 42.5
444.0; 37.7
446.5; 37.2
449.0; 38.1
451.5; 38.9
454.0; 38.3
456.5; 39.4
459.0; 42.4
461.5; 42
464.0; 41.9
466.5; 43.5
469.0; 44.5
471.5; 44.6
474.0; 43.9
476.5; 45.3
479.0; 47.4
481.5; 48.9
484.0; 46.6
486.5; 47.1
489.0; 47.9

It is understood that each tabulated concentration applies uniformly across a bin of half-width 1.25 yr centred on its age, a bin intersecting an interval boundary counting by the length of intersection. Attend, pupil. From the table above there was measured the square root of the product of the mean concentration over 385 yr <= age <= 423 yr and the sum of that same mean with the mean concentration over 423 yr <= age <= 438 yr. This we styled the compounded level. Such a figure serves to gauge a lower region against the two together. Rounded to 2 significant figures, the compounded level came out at 41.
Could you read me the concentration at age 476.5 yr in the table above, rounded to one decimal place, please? 45.3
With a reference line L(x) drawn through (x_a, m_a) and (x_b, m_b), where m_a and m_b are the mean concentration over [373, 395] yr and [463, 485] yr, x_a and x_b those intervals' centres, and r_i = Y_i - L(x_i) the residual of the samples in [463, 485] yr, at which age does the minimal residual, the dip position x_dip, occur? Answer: 464.0 yr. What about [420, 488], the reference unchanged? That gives 426.5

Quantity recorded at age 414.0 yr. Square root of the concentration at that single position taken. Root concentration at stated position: 5.3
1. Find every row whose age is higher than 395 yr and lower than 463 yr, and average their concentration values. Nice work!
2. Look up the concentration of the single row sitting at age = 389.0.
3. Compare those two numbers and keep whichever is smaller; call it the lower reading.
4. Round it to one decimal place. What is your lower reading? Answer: 30.1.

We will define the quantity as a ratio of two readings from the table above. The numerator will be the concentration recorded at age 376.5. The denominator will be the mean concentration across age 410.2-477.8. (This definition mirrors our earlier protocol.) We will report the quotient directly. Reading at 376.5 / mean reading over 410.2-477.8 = 0.79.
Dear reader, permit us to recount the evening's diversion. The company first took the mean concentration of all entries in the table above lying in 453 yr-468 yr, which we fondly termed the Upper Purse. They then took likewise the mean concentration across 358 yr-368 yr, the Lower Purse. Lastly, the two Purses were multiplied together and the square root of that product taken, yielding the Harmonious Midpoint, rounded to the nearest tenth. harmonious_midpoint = 36.2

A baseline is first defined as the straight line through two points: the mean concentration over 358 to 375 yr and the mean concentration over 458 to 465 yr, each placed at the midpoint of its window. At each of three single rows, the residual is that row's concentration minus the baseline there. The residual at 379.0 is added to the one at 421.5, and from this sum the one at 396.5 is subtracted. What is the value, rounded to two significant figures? 11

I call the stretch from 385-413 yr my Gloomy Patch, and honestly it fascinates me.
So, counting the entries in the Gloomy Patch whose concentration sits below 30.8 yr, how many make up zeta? 11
